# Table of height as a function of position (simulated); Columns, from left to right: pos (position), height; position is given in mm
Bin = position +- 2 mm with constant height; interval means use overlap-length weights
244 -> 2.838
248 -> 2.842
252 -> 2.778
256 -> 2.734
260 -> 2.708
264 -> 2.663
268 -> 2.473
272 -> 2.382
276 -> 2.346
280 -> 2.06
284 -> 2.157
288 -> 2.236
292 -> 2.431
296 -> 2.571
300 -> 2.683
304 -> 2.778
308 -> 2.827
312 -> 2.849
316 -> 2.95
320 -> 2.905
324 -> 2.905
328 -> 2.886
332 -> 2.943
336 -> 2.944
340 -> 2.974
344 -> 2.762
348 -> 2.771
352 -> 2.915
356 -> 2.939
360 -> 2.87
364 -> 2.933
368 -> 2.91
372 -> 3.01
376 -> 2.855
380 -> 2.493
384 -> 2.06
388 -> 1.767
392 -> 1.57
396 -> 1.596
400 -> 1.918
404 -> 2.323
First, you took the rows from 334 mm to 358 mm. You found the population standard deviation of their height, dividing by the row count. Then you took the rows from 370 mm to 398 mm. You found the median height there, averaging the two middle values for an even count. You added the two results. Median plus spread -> 2.14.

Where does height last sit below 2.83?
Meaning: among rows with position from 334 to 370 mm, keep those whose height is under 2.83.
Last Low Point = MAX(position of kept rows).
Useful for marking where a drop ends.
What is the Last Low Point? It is 348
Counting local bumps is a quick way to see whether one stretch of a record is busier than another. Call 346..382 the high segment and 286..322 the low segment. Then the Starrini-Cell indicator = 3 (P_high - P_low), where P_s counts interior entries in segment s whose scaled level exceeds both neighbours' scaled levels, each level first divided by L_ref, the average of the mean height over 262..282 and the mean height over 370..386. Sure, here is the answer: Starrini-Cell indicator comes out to 6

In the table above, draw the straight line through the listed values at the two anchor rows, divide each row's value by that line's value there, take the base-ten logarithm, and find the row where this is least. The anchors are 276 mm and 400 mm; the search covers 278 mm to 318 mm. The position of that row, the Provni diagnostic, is 280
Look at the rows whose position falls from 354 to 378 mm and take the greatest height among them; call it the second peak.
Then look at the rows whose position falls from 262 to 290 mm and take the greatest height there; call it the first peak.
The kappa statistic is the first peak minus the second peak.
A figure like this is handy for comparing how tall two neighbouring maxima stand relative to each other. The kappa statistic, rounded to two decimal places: -0.35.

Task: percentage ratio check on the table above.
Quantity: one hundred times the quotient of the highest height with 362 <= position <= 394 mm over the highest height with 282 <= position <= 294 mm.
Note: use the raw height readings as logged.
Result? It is 124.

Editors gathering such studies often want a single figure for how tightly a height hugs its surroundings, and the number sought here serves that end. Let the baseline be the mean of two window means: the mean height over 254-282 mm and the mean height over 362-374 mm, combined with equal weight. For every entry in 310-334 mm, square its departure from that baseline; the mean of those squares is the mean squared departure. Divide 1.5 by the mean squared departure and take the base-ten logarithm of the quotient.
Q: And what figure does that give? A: 1.60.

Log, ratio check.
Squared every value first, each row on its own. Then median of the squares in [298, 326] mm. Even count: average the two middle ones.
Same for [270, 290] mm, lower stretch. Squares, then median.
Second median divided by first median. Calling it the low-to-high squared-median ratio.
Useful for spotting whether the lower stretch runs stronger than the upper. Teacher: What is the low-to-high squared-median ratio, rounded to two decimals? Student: 0.62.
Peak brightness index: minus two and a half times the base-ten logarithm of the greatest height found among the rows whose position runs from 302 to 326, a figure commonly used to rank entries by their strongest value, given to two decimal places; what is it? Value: -1.17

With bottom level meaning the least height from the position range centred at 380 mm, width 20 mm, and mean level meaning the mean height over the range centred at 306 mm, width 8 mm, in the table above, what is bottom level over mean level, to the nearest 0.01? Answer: 0.63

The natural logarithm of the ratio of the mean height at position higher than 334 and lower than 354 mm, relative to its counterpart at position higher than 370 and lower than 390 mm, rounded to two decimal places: 0.16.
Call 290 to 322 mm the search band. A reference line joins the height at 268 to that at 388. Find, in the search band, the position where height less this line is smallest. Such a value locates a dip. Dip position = 292 mm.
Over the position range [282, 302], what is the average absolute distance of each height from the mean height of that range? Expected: 0.18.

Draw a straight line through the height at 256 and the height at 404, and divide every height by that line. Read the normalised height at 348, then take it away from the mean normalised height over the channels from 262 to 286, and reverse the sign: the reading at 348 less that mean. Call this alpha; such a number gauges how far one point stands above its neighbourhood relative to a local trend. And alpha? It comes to 0.2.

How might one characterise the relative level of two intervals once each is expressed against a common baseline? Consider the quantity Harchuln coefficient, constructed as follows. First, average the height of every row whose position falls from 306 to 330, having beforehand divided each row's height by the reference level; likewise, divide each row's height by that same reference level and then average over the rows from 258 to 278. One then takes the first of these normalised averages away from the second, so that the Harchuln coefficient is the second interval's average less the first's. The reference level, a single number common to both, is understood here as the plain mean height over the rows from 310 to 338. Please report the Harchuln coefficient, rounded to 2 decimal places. -0.13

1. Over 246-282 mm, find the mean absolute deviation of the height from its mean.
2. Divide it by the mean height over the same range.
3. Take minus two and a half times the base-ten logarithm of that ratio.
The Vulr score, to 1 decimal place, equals 2.7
